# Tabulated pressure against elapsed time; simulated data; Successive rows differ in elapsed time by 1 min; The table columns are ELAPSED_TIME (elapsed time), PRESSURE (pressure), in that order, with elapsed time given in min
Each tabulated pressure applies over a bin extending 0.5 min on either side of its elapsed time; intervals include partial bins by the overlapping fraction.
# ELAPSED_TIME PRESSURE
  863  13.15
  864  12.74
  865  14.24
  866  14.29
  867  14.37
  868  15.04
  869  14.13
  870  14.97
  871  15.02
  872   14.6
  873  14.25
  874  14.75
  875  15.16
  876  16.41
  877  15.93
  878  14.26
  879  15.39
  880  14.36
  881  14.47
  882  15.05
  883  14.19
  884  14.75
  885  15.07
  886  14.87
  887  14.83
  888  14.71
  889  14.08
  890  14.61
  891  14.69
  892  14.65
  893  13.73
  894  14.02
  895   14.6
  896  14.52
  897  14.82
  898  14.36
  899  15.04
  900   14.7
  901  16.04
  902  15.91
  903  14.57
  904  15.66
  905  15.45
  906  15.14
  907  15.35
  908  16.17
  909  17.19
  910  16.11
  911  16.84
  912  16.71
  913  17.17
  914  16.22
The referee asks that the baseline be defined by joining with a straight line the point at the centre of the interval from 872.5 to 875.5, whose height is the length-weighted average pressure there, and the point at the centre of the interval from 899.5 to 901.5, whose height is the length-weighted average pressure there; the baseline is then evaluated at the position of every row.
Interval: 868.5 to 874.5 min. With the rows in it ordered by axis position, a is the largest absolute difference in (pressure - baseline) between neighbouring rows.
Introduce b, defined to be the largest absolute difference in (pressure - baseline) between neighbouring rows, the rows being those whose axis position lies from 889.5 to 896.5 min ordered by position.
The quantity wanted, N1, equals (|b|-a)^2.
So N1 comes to 0.0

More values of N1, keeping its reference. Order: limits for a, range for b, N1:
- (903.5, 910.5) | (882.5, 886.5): 0.3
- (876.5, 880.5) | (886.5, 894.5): 0.6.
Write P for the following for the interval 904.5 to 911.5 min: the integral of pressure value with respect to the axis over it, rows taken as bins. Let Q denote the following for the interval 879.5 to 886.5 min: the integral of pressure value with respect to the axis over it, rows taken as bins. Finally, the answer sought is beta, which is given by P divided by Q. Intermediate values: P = 112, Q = 103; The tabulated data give 1.09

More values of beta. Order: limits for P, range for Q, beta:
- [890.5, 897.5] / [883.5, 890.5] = 0.98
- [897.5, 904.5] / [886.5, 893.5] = 1.05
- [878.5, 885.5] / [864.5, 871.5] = 1.01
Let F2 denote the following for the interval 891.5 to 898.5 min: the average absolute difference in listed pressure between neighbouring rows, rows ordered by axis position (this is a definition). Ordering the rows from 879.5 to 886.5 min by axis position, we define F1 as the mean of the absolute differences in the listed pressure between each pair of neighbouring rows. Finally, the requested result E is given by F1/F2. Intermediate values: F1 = 0.4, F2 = 0.44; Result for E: 1.0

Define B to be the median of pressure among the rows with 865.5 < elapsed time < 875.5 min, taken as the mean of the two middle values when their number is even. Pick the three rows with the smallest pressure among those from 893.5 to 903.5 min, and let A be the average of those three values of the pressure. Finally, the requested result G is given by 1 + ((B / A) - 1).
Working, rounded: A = 14.3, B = 14.7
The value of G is 1.03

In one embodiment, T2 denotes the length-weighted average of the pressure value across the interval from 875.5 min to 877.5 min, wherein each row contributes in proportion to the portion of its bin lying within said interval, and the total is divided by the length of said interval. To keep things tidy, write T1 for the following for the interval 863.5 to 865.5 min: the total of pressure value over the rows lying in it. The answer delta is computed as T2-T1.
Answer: -11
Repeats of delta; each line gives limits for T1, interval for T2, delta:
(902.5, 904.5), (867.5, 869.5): -16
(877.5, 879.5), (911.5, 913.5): -13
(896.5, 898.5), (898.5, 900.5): -14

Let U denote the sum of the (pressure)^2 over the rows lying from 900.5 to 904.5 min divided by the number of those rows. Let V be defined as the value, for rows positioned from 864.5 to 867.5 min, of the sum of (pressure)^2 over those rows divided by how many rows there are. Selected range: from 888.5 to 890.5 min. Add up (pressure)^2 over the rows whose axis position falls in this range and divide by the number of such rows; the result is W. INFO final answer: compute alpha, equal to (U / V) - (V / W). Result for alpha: 0.19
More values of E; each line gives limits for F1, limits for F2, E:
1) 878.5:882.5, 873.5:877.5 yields 0.8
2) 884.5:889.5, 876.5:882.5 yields 0.3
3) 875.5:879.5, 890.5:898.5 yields 2.9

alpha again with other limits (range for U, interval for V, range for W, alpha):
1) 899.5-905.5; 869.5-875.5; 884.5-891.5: 0.07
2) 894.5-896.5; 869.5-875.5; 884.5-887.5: -0.01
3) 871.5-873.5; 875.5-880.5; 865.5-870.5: -0.21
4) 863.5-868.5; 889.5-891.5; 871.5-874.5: -0.08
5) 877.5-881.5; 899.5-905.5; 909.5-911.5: 0.03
